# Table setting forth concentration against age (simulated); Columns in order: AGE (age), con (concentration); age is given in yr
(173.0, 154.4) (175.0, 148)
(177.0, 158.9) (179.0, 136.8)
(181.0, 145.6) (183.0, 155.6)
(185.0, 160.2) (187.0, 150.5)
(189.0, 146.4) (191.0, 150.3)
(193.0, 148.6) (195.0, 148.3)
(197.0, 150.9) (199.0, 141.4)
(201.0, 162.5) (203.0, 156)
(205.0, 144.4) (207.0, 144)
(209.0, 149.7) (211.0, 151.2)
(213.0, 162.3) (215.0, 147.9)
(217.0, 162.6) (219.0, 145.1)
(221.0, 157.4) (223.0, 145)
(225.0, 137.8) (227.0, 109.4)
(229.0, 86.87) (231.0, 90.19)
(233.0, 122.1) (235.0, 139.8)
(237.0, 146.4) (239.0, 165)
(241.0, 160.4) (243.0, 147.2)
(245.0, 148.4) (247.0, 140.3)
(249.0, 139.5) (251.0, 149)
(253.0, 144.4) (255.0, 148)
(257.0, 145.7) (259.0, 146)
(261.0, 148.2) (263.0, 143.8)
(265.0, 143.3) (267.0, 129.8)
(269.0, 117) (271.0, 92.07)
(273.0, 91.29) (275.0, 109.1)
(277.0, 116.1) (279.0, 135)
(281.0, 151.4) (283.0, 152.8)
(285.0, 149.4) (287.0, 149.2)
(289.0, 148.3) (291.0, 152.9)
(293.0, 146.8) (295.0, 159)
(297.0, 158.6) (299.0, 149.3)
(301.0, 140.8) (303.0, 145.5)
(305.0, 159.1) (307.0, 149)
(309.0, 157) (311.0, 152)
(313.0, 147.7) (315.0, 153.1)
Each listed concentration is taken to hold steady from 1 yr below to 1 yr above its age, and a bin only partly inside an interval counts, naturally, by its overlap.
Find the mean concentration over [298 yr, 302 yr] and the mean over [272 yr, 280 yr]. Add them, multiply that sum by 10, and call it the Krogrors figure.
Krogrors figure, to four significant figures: 2579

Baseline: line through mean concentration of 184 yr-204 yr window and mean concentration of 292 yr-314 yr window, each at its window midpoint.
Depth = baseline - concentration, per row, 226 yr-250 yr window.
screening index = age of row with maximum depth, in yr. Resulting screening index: 229.0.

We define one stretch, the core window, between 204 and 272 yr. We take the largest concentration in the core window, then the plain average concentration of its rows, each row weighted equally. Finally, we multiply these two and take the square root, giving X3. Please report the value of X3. 152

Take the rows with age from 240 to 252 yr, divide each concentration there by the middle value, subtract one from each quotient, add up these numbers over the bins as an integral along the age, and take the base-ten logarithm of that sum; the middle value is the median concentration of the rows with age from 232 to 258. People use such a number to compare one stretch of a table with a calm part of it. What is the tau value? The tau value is -1.1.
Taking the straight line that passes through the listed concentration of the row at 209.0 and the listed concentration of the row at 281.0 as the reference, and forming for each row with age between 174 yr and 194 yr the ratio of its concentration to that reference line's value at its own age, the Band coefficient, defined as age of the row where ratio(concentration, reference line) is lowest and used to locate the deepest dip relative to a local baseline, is 179.0 yr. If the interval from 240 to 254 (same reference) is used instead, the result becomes 249.0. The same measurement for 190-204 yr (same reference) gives 199.0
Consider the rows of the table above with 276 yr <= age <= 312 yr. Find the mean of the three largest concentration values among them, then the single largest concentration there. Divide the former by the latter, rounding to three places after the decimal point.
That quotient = 0.999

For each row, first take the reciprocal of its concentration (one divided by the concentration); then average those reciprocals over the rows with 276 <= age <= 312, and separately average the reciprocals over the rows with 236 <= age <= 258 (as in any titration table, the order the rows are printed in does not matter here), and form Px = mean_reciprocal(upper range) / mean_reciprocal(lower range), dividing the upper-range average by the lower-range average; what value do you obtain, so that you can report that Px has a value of 1.00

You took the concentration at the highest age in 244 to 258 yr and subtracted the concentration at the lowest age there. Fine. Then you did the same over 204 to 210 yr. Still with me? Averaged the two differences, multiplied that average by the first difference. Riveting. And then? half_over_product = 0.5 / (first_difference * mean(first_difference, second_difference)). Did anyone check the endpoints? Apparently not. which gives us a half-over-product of -0.14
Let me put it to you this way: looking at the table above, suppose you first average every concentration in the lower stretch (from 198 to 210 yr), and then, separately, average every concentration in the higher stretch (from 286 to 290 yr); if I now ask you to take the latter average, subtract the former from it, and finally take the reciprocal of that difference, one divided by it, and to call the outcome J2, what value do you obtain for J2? -1.1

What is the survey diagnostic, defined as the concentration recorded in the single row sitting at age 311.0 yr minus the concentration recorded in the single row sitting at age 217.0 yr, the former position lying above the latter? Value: -11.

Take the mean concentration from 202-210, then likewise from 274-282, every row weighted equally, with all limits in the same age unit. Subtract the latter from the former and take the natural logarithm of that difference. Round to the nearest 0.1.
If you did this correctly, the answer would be 3.0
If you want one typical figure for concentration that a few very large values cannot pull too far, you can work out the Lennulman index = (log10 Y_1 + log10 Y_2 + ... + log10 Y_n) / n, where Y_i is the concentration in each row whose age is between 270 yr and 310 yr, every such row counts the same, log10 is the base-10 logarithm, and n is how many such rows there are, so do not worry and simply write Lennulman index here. 2.14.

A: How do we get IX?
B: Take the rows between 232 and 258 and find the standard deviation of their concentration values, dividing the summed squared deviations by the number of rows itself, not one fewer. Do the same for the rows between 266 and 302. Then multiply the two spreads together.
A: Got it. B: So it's 210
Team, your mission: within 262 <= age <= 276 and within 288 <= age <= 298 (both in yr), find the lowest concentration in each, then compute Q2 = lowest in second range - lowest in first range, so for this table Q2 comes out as 56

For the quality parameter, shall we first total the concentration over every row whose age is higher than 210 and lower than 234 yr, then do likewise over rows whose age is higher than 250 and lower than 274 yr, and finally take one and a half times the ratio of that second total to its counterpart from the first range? 1.48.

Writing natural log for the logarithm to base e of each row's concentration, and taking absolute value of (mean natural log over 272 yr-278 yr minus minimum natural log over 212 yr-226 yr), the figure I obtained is 0.27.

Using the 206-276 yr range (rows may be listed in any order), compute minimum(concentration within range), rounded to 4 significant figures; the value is 86.87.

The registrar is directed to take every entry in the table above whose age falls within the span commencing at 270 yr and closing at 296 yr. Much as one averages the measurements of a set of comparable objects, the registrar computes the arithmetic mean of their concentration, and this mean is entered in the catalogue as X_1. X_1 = 135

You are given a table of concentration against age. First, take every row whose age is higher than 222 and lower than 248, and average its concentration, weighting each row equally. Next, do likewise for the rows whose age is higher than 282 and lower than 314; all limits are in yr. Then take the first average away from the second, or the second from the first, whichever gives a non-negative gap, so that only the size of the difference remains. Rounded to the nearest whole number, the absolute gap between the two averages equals 17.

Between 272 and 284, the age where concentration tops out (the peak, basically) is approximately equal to 283.0 yr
